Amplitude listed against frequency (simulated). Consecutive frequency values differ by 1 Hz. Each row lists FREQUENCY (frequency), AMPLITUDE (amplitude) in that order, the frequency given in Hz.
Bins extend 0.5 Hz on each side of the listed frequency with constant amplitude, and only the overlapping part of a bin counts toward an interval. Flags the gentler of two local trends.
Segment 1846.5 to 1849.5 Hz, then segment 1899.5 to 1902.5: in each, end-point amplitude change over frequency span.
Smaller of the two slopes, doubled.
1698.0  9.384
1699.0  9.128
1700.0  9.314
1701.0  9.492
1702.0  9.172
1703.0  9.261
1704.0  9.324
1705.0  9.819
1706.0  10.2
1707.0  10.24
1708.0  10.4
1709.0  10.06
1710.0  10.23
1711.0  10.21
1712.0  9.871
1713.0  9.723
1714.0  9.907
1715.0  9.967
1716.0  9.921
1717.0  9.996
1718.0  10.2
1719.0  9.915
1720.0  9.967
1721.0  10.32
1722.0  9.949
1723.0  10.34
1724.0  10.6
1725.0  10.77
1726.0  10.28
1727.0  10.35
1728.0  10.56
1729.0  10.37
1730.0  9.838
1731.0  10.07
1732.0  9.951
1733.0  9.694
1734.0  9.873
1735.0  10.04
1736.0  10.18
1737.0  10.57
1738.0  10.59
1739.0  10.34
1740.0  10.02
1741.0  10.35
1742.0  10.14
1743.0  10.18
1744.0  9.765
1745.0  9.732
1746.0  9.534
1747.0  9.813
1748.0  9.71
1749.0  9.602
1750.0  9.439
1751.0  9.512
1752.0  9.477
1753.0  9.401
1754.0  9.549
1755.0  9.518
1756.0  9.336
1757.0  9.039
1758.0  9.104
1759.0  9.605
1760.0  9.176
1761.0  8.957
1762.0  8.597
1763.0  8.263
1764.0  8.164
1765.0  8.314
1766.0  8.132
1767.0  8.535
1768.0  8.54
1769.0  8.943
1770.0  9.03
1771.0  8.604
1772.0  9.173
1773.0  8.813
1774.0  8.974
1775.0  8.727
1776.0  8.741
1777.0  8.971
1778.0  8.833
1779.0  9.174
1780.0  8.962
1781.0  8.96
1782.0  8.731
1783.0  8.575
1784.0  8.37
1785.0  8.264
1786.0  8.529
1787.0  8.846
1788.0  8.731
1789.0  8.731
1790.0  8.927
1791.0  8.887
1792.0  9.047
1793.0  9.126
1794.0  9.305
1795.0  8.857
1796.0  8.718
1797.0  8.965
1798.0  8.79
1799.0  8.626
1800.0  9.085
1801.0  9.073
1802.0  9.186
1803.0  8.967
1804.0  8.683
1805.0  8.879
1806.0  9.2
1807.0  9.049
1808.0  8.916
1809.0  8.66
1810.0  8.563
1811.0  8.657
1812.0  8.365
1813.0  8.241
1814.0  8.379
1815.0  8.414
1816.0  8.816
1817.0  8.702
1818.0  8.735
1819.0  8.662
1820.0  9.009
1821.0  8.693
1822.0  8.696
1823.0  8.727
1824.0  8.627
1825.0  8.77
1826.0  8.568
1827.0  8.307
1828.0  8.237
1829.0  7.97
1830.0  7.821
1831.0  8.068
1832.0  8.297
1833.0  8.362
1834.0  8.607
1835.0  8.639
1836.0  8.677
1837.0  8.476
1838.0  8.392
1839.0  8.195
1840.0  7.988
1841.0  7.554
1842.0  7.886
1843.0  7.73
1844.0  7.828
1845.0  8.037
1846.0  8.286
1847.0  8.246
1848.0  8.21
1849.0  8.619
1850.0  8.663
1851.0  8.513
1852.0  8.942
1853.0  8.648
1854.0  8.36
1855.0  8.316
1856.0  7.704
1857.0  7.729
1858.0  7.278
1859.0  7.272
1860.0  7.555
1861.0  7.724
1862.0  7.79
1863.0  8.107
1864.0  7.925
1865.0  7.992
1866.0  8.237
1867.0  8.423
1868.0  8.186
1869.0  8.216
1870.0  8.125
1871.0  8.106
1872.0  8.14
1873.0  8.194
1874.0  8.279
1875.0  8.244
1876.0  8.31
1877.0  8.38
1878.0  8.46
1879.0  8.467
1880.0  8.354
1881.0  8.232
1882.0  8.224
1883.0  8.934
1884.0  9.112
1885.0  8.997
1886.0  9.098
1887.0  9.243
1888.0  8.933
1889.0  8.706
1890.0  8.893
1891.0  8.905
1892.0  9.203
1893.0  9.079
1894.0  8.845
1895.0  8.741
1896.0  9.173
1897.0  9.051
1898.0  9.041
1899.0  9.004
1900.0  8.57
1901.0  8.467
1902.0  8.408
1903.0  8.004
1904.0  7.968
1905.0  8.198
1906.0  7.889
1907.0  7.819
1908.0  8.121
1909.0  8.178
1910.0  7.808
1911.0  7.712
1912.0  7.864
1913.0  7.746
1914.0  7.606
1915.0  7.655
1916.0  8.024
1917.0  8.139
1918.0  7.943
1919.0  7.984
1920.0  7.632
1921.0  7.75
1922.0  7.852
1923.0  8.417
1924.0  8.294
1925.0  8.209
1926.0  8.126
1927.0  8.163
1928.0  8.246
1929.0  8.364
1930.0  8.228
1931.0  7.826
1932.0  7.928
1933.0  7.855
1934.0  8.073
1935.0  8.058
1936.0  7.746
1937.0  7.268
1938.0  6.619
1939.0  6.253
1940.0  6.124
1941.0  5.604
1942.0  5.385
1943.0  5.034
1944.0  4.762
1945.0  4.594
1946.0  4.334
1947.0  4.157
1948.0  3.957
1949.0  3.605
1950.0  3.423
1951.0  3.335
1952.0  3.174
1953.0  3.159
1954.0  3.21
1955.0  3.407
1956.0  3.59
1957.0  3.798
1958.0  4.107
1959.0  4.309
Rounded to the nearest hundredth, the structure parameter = -0.16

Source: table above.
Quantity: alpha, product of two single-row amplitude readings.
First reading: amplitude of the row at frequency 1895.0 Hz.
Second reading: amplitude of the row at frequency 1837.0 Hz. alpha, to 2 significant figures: 74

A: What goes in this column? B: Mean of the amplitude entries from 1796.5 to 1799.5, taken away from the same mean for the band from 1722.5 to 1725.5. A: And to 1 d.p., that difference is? 1.8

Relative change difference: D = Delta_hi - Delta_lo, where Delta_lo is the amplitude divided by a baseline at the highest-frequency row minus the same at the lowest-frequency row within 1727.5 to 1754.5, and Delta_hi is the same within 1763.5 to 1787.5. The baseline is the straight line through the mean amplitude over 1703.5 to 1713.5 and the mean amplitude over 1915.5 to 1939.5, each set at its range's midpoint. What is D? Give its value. 0.17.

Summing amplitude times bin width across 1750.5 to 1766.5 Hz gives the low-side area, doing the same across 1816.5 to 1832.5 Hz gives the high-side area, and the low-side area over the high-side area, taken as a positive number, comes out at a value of 1.06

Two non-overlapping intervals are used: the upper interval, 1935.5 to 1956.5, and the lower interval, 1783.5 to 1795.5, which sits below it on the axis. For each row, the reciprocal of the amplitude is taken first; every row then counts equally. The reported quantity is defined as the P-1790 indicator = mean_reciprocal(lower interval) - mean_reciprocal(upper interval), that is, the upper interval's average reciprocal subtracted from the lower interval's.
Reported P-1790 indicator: -0.117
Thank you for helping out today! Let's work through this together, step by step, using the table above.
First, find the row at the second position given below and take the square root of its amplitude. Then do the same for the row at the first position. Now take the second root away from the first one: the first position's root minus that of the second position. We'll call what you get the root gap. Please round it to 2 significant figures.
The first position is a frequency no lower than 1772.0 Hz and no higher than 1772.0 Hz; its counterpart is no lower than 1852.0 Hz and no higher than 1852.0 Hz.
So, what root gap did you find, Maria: 0.038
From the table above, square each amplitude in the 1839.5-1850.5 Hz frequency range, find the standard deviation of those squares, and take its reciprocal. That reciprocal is 0.18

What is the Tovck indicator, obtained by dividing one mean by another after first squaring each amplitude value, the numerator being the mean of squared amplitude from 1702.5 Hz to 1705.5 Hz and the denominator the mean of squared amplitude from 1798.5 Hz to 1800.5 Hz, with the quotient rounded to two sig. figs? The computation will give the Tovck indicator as 1.1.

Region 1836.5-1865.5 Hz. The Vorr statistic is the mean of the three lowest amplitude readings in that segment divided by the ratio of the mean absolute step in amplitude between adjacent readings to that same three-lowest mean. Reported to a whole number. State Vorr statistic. 259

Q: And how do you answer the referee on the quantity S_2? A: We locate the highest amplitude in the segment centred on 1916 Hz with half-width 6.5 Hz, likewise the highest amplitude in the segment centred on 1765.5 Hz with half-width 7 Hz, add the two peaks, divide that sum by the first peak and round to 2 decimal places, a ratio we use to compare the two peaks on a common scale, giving 2.18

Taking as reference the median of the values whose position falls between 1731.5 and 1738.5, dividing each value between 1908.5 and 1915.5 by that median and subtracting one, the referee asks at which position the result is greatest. 1909.0 Hz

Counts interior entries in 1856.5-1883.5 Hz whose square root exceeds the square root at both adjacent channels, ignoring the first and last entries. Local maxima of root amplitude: 5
